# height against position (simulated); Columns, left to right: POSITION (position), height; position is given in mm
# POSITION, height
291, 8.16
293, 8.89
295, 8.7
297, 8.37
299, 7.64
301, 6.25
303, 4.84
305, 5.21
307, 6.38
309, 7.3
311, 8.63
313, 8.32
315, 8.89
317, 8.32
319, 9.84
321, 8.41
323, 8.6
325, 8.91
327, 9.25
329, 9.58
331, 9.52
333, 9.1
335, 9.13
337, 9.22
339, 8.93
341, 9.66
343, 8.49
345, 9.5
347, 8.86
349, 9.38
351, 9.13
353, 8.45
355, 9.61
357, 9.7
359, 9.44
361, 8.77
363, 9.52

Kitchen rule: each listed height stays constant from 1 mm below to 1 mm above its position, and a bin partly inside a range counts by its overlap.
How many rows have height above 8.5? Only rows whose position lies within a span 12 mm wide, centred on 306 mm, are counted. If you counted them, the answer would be 1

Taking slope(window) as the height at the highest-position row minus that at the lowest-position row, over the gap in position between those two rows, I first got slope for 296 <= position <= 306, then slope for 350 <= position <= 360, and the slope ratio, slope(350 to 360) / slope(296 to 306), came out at -0.1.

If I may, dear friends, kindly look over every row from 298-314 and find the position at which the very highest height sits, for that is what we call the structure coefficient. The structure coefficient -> 311 mm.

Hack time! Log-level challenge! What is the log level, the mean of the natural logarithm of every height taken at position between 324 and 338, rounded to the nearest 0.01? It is 2.22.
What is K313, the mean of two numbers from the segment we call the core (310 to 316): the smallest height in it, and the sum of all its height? 17.1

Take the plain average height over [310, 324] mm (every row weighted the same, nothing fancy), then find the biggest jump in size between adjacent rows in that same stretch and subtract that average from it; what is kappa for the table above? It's -7.2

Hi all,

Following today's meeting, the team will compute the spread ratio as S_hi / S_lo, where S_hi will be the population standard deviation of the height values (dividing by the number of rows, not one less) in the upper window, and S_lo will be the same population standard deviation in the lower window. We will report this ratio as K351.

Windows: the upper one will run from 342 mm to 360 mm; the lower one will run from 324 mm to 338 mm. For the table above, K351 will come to 2.0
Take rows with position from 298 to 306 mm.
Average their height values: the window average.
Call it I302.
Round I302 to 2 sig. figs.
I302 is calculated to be 6.0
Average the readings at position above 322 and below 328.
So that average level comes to 8.9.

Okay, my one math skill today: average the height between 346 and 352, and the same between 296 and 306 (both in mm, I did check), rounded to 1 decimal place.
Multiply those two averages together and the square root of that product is 7.7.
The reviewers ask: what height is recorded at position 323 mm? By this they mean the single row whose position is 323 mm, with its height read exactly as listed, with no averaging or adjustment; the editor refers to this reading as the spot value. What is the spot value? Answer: 8.6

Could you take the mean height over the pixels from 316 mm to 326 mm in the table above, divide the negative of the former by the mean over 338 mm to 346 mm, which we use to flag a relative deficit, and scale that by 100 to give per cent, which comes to -96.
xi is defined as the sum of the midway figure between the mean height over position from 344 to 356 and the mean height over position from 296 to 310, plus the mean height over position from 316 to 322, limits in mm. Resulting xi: 16.7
